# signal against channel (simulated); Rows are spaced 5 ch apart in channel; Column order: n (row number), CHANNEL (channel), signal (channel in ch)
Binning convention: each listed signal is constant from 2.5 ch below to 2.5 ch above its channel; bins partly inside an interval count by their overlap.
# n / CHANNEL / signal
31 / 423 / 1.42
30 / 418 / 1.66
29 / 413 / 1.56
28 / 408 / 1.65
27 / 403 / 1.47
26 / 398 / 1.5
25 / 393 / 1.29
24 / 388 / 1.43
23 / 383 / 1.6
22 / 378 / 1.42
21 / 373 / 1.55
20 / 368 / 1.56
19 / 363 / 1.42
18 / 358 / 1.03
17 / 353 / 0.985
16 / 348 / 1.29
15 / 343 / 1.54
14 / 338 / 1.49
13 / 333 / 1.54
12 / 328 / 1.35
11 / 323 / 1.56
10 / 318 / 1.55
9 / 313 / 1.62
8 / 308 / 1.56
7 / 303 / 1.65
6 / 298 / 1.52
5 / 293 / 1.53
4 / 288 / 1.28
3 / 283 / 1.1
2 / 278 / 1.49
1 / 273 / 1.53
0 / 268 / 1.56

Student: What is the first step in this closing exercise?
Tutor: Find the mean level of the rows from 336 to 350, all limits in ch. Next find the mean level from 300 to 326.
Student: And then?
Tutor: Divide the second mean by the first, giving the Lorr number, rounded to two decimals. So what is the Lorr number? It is 1.10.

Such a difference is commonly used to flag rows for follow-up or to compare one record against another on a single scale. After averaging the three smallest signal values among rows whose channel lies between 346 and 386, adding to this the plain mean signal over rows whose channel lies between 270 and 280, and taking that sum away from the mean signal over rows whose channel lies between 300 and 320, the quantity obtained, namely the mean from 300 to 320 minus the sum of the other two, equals -1.0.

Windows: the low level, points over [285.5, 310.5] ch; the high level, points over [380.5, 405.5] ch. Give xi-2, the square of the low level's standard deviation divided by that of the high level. 1.48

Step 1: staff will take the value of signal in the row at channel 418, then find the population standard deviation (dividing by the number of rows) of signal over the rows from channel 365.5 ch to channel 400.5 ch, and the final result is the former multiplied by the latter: 0.16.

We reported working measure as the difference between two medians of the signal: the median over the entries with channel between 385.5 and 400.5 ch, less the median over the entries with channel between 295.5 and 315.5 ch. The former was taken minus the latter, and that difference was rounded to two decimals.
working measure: -0.16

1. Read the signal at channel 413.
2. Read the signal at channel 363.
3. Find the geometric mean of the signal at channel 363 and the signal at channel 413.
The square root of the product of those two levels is 1.49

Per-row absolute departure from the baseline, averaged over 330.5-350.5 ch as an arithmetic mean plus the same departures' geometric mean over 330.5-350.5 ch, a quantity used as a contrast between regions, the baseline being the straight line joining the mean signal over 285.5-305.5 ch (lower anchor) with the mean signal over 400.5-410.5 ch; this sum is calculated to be 0.12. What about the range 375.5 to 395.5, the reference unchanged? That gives 0.26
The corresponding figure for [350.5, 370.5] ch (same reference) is 0.46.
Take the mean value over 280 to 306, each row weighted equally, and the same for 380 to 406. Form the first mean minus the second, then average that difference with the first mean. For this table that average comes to 0.69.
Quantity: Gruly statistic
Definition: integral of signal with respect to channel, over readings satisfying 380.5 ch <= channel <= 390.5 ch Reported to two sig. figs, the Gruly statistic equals 15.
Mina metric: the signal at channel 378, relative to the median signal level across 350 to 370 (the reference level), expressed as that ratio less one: 0.16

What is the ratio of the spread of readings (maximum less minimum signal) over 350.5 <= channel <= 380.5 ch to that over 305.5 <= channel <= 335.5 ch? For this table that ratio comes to 2.1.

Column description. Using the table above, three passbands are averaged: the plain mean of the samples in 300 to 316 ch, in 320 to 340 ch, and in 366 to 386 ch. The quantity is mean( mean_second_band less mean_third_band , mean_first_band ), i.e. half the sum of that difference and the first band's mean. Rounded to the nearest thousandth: 0.781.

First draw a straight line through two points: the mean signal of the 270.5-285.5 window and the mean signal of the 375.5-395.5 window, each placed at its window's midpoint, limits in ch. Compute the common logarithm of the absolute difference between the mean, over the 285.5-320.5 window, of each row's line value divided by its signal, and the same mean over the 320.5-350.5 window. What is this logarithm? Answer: -1.3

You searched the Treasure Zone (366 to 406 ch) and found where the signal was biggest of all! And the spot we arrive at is 383 ch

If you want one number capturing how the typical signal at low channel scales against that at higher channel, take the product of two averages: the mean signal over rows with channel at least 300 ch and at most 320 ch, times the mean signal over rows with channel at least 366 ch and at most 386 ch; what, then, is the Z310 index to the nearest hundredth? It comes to 2.44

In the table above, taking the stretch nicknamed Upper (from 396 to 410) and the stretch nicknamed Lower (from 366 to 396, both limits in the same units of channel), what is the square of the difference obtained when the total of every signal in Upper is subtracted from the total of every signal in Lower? 18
